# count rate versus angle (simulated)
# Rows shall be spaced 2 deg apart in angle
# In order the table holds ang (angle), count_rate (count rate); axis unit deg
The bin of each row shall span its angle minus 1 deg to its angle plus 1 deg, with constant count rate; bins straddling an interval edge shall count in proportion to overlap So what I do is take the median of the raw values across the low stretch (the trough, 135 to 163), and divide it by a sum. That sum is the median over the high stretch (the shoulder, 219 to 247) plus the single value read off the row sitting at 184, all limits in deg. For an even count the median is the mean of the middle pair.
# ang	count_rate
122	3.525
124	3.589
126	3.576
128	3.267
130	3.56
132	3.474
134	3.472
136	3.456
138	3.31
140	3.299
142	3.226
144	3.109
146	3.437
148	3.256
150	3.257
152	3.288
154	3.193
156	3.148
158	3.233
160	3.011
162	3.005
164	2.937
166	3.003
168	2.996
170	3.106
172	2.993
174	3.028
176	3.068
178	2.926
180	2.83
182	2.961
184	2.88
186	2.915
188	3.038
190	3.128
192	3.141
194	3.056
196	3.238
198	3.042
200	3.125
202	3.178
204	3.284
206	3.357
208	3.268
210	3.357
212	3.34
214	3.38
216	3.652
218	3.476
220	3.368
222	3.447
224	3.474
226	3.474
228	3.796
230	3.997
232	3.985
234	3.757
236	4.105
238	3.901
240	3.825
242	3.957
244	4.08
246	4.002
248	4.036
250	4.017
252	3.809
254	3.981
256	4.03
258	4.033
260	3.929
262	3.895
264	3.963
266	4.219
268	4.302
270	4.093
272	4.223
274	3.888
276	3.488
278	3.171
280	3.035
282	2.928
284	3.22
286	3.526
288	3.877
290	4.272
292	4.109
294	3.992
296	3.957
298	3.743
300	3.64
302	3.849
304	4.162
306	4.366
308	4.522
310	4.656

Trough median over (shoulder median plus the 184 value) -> 0.48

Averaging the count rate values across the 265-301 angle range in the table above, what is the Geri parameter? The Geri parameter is 3.8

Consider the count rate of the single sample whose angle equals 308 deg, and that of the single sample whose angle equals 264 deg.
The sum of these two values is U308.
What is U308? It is 8.5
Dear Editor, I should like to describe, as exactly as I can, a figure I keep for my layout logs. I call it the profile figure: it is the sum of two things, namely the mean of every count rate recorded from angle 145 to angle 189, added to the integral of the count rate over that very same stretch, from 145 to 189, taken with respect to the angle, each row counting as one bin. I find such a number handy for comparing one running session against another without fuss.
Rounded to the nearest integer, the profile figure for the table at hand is 138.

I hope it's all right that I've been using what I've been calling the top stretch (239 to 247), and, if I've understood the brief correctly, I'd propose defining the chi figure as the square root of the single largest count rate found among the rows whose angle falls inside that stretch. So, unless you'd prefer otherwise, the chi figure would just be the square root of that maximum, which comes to 2.02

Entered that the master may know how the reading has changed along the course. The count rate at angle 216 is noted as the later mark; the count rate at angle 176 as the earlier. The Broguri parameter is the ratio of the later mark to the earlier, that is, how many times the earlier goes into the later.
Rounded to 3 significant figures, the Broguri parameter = 1.19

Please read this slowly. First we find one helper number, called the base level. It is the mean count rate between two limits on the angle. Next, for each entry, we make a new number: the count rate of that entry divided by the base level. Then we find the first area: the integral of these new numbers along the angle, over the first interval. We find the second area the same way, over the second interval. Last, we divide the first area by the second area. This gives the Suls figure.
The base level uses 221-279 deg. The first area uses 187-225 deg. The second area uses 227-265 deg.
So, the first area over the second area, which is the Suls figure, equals 0.83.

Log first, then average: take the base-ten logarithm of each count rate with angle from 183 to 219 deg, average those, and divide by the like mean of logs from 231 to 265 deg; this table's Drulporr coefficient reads 0.85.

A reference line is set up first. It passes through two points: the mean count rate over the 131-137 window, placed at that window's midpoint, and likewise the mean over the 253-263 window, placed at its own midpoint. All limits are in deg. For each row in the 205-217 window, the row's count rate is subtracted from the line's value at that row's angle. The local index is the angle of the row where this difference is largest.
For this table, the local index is 208 deg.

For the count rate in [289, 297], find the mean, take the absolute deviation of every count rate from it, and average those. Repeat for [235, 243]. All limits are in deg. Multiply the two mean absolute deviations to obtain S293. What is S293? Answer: 0.0091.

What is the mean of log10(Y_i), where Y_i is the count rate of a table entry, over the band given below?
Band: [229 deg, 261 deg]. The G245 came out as 0.60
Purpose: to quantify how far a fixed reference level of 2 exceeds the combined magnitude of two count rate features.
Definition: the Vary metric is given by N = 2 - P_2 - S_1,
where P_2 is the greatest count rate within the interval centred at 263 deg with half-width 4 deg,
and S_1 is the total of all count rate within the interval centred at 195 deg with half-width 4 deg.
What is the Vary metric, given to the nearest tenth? -14.7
